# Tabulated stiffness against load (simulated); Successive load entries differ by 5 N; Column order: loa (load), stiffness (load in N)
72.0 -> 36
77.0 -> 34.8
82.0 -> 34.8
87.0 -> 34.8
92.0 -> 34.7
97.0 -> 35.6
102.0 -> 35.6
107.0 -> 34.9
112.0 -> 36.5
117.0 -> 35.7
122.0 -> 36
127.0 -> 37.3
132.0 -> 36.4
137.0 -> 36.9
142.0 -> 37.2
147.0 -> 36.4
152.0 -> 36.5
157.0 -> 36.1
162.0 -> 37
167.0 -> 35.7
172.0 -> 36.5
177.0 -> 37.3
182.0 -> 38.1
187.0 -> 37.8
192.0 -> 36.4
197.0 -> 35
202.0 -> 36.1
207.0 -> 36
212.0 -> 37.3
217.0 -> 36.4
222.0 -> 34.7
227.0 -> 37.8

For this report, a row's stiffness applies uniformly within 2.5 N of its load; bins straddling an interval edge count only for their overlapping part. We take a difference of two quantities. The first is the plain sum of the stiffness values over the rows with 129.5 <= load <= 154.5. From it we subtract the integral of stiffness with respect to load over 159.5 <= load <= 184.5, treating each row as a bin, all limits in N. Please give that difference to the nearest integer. -740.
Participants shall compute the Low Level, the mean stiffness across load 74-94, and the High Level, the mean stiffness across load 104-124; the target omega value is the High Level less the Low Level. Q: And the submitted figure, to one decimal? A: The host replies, 1.0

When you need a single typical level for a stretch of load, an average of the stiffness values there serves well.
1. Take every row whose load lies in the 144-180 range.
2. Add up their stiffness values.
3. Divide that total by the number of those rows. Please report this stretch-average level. 36.5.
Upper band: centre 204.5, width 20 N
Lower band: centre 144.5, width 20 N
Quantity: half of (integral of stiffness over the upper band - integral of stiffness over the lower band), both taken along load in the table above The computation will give -6.5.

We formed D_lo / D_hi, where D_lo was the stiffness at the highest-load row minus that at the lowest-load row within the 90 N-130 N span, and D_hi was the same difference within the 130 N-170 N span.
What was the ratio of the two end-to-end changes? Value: -3.7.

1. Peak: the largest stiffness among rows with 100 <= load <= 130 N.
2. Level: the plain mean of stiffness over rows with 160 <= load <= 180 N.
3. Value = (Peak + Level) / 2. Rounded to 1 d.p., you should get 37.0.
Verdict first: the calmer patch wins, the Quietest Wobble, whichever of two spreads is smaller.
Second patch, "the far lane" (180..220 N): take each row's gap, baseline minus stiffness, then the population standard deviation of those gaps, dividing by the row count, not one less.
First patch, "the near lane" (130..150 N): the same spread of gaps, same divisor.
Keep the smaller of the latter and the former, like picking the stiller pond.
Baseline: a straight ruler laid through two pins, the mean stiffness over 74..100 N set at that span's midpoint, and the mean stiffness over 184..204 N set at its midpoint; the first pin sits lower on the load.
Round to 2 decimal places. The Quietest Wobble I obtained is 0.34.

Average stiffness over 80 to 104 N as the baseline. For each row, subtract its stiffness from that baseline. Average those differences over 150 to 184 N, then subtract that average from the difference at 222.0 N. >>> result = 2.0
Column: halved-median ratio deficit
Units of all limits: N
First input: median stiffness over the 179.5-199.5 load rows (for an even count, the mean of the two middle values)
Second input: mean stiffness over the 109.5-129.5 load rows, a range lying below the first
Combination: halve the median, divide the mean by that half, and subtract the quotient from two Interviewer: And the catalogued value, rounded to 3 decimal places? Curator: 0.039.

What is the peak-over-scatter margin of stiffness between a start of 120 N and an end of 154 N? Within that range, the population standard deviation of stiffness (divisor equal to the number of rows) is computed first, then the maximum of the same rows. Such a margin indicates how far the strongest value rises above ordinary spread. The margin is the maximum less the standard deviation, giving 36.9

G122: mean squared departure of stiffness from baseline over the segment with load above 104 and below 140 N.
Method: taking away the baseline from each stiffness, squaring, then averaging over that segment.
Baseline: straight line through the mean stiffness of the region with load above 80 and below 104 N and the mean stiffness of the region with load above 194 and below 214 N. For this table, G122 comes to 1.2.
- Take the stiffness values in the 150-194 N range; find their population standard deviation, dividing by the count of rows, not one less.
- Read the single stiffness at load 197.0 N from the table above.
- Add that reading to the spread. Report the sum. 35.7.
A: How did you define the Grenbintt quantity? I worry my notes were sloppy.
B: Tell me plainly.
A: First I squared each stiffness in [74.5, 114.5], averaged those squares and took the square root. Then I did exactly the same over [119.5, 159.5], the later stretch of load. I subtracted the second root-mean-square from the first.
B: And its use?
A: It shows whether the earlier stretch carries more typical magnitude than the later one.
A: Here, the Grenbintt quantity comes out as -1.4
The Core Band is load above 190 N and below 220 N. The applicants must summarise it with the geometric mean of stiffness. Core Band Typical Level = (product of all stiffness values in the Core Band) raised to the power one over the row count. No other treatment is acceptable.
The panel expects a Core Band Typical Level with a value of 36.2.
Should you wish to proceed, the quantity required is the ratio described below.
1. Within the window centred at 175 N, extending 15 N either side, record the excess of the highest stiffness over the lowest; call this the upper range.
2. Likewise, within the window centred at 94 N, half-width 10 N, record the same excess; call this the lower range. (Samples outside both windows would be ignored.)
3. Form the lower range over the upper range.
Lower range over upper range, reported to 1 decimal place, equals 0.4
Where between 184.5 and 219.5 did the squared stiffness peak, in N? 187.0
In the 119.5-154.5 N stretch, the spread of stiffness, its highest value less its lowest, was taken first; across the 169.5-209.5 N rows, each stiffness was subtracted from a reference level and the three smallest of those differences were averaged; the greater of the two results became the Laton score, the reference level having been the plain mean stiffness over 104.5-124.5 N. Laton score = 1.3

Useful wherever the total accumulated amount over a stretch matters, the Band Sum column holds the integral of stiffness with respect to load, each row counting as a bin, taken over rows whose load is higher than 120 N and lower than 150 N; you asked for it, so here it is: 1101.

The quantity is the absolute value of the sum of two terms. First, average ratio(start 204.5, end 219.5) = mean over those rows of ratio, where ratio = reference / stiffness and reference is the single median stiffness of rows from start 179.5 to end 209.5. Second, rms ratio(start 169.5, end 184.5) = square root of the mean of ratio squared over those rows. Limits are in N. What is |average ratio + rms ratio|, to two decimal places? 1.96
